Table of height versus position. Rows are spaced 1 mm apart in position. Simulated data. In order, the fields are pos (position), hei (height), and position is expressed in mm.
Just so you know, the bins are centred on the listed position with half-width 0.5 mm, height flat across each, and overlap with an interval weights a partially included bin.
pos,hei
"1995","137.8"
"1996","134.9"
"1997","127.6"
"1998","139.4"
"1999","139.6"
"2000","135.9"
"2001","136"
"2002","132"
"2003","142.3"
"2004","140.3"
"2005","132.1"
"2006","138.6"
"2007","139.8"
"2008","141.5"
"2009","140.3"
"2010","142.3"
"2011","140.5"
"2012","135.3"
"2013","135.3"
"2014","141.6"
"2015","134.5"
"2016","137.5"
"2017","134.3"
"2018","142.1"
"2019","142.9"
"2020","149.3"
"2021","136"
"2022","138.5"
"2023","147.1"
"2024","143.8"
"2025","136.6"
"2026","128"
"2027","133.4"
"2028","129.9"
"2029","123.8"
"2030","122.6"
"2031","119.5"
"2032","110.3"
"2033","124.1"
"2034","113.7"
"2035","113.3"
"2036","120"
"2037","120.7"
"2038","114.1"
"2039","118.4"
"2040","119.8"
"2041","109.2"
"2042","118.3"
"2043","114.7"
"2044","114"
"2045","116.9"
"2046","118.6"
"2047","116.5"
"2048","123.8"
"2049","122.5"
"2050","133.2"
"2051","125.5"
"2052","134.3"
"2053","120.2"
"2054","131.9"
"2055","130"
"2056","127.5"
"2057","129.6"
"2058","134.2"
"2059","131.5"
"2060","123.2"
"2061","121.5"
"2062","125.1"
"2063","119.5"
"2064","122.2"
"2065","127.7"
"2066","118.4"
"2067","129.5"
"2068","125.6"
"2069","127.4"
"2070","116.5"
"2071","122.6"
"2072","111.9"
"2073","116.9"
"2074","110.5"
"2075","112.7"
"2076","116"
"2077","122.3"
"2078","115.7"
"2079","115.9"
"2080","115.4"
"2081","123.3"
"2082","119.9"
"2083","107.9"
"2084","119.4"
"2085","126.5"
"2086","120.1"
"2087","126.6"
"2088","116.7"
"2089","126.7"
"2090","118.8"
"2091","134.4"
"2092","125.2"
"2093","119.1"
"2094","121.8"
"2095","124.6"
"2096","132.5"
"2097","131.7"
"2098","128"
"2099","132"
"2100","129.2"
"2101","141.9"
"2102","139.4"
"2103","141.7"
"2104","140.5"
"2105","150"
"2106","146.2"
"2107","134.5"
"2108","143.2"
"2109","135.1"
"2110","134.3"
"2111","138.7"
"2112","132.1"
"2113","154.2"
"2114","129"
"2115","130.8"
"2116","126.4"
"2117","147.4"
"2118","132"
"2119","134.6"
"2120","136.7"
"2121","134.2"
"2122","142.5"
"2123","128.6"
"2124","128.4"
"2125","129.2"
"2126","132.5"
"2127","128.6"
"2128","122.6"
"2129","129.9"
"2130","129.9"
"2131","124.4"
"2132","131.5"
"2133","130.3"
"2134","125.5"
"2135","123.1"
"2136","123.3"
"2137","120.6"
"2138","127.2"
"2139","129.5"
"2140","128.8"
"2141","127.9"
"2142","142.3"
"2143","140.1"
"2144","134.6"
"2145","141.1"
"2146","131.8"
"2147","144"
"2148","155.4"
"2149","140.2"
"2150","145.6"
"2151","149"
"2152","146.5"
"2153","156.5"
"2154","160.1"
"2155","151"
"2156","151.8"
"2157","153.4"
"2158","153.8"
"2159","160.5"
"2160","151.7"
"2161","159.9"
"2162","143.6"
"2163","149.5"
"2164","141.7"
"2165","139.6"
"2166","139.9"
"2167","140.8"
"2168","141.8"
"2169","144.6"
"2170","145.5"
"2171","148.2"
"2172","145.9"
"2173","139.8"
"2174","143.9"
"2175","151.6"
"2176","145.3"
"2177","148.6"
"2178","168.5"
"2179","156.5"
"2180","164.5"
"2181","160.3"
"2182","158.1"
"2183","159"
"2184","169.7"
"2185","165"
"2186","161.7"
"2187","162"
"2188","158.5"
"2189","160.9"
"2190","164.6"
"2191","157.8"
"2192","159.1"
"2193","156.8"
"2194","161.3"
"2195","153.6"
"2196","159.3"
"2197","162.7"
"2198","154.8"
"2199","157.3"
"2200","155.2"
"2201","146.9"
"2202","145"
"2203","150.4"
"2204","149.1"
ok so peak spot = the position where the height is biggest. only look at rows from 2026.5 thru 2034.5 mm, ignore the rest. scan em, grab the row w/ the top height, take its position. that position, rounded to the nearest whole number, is 2027 mm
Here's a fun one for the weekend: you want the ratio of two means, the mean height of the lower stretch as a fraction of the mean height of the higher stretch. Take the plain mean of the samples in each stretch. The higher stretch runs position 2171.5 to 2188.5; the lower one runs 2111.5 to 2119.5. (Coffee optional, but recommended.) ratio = 0.87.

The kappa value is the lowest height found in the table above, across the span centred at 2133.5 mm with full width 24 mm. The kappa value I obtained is 120.6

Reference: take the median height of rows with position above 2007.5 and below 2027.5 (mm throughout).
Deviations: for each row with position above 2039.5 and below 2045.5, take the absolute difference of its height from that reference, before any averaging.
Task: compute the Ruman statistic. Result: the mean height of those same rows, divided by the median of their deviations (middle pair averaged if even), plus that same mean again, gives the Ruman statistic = 120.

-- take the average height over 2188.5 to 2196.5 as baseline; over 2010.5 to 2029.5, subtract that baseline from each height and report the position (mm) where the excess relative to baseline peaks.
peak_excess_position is 2020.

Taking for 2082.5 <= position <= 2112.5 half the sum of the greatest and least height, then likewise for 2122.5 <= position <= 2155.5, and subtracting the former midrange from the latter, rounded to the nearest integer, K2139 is 11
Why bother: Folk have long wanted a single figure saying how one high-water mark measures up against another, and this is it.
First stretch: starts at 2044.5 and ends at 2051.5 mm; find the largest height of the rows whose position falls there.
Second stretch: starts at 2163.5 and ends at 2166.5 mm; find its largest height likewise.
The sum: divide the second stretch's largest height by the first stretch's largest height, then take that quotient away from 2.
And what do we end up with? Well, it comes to 0.94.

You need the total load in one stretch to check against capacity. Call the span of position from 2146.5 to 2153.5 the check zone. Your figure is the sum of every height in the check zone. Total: 1037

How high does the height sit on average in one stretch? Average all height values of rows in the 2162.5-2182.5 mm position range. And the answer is 149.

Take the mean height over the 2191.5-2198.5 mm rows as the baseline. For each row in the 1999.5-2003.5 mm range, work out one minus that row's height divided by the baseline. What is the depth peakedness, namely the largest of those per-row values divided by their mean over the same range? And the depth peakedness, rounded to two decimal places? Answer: 1.21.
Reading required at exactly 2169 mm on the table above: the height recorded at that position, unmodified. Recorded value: 144.6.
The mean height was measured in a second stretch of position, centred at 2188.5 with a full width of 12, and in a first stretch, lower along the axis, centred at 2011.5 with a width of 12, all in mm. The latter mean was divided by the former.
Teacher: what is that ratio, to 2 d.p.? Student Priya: 0.86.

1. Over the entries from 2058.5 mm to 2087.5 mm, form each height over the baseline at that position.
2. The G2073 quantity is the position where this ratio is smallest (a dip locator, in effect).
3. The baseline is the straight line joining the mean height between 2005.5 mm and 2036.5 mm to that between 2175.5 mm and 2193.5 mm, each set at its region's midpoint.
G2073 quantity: 2083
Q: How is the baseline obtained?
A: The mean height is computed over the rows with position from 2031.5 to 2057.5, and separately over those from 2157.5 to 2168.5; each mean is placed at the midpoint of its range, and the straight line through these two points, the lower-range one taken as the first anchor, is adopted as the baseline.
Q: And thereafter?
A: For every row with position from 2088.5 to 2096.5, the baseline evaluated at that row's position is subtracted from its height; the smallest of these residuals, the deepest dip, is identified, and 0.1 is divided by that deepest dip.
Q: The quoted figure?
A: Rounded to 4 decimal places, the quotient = -0.0079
